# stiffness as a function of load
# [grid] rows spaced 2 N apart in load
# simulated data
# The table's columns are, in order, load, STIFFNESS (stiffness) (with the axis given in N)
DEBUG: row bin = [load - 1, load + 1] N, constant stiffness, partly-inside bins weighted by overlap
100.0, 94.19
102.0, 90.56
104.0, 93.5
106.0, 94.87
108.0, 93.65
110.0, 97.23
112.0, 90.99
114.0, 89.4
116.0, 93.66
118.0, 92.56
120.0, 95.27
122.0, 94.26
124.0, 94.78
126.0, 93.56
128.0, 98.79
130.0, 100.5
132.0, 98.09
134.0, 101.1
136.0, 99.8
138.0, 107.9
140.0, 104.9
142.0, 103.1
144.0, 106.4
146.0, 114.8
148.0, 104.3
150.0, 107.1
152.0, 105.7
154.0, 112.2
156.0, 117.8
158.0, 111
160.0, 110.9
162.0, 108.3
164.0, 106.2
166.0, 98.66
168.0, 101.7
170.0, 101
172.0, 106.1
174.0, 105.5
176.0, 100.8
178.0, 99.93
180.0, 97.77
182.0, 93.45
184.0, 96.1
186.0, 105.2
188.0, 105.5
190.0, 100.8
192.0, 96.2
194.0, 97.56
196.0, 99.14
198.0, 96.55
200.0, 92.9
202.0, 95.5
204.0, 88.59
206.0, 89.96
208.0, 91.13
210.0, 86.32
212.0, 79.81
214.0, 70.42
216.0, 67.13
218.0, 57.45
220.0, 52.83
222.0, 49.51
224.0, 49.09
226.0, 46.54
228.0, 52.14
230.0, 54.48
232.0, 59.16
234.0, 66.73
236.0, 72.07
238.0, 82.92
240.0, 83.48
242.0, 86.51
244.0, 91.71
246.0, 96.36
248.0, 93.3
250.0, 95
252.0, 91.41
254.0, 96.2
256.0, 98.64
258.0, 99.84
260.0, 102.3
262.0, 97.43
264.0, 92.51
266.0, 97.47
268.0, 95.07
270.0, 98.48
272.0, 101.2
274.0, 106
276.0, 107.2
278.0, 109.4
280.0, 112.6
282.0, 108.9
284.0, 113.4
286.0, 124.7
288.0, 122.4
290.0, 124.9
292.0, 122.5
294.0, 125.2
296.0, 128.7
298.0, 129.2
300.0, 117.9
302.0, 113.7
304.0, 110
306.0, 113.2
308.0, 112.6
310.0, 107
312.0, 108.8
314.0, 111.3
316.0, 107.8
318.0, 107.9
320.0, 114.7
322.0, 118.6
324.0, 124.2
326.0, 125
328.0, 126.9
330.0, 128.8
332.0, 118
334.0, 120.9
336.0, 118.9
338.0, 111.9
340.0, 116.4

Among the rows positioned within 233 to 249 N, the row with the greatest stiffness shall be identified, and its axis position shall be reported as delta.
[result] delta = 246.0 N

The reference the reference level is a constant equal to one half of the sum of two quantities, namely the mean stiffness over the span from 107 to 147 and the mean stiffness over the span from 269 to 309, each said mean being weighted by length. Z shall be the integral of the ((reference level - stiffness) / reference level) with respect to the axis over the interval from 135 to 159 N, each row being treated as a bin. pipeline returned -0.2 N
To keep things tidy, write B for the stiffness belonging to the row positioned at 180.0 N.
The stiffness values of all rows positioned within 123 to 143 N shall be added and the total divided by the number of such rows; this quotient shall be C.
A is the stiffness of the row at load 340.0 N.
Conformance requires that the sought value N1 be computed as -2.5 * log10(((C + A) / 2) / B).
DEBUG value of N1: -0.1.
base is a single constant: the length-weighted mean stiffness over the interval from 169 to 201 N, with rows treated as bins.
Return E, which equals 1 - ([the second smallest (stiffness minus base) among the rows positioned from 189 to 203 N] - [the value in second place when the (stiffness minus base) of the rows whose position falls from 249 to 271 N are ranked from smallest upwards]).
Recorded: -2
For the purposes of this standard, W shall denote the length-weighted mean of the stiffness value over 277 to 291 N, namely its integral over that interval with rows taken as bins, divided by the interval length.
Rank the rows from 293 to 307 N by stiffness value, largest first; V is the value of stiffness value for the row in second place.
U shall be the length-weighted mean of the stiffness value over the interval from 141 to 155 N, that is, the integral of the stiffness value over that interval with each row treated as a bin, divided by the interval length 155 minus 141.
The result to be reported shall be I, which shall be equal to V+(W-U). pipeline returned 138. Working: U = 108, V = 128.7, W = 117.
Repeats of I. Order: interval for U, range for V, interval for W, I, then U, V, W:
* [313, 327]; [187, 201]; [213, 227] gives 41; 116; 100.8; 56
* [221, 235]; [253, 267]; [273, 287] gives 158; 54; 99.84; 112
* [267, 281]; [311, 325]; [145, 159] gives 125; 104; 118.6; 110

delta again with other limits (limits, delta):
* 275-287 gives 286.0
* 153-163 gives 156.0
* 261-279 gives 278.0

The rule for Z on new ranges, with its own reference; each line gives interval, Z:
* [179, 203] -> 2.0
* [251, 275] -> 2.0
